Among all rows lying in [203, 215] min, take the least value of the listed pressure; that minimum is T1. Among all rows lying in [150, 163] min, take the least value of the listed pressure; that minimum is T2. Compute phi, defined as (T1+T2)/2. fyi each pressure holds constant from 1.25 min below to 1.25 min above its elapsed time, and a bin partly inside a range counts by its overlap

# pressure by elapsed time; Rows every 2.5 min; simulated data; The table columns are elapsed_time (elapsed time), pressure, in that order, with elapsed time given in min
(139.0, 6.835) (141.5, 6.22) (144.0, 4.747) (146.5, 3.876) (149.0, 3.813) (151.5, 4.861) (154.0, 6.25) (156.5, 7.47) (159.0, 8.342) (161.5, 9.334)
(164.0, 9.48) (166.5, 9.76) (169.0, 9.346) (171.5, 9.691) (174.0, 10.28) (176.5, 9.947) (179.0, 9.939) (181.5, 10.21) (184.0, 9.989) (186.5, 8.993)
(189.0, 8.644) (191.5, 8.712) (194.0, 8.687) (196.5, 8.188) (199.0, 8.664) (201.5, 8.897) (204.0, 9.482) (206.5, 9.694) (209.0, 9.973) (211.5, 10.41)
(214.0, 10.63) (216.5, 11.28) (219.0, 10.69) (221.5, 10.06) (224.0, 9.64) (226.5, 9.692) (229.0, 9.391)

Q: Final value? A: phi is 7.2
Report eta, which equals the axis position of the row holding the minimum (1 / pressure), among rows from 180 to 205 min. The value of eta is 181.5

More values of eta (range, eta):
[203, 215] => 214.0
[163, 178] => 174.0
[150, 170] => 166.5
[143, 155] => 154.0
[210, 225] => 216.5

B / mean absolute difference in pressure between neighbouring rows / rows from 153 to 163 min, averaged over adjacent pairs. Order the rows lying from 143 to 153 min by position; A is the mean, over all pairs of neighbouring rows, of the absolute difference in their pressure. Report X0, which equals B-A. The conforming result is 0.37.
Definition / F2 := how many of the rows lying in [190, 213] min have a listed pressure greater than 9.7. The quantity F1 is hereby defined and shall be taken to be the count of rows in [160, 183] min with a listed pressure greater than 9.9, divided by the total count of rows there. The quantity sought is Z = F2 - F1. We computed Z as 2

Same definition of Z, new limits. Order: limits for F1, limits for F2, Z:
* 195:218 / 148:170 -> 1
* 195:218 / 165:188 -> 6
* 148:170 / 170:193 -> 5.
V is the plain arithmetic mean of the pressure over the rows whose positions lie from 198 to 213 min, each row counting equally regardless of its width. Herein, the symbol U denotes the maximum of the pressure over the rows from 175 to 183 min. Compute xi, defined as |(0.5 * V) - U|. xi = 5.45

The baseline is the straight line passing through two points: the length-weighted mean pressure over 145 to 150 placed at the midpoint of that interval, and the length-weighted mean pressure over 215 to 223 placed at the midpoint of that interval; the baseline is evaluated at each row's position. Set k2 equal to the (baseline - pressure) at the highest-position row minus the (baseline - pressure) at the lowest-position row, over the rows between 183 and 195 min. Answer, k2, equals 2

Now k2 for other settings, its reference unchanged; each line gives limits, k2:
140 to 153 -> 2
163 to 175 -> 0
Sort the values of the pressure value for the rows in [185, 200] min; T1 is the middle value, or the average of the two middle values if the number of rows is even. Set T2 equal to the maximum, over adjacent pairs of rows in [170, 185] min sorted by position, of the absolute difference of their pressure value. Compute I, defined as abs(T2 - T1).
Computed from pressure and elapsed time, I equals 8.1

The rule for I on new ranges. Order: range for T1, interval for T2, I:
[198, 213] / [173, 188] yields 8.6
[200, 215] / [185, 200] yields 9.3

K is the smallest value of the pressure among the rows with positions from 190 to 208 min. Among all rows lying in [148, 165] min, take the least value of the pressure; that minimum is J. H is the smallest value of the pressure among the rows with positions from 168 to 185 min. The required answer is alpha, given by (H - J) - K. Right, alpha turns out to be -2.7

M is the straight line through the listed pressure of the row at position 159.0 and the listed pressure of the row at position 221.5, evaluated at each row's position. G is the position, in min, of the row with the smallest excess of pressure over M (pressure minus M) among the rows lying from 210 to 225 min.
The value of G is 224.0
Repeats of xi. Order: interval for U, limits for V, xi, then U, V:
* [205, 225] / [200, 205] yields 6.69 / 11.28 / 9.2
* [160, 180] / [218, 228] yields 5.27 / 10.28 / 10.0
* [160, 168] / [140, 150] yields 7.43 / 9.76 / 4.7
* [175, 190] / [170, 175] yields 5.22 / 10.21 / 10.0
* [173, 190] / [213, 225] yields 5.05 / 10.28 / 10.5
